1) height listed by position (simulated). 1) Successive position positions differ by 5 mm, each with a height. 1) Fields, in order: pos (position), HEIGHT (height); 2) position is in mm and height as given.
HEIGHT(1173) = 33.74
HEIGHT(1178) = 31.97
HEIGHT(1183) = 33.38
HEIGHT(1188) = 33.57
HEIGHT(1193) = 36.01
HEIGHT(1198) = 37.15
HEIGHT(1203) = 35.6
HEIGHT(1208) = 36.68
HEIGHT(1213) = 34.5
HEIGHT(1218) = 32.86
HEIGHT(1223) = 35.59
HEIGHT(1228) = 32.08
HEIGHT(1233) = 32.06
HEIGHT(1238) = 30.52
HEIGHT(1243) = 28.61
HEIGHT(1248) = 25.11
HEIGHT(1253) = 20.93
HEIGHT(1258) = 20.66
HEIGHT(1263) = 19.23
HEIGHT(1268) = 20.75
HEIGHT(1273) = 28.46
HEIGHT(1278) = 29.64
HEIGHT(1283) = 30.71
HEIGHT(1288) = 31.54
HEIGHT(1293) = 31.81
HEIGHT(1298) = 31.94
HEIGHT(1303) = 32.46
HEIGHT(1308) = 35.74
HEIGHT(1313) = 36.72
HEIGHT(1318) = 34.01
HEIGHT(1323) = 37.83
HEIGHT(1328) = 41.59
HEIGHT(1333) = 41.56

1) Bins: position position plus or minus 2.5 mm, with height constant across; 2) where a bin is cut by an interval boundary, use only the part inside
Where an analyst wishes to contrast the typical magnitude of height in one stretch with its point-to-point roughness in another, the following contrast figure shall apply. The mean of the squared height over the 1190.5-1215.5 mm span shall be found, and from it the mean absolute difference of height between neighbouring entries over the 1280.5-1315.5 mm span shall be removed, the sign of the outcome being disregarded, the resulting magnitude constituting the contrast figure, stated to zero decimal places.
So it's 1295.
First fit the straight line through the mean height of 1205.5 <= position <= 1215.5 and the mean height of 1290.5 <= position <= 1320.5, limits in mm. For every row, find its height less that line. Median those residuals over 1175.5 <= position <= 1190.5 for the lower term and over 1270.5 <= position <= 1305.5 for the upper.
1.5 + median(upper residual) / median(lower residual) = 2.4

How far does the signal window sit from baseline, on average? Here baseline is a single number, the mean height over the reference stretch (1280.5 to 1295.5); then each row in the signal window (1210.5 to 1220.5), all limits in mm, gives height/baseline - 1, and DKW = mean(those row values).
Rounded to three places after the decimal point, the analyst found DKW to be 0.074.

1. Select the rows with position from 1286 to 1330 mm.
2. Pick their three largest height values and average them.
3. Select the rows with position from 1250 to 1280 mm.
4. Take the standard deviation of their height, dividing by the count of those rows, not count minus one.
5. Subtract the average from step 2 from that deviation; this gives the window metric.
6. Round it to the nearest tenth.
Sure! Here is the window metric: -34.6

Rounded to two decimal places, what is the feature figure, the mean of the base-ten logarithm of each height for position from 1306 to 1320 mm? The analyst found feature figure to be 1.55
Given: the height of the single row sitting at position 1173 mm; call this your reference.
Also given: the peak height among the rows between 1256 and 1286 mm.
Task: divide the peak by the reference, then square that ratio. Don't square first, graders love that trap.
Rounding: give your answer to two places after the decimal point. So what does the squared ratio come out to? 0.83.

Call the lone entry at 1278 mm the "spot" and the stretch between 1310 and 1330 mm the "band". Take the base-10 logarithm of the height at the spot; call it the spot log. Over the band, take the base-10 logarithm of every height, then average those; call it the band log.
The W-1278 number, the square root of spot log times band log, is 1.52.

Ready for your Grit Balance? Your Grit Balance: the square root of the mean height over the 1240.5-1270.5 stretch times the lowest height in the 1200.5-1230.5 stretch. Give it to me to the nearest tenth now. 26.9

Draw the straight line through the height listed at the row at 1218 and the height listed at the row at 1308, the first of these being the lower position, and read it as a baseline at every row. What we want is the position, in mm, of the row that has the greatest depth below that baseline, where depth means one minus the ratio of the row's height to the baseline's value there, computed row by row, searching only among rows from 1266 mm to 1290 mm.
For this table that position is 1268 mm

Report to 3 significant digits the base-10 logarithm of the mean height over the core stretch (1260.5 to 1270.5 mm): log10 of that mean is 1.30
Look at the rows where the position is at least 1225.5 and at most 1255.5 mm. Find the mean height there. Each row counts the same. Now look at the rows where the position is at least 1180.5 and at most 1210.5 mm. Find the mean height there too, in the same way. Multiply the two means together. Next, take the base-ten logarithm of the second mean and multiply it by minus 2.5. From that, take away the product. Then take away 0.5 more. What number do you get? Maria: -1003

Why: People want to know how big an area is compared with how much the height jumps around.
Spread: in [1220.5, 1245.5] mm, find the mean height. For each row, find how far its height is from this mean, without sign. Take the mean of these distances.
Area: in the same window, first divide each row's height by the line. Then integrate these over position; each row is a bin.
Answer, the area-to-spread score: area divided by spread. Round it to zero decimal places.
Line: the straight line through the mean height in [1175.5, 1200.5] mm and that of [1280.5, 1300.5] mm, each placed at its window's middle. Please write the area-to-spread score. 14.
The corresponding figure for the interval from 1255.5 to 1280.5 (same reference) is 4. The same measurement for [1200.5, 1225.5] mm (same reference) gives 24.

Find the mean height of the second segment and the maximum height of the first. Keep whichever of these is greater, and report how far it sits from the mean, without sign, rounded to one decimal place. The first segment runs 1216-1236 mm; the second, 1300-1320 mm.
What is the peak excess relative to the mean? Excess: 0.9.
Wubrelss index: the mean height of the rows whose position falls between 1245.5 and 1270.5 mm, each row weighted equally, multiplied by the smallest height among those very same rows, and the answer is 410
